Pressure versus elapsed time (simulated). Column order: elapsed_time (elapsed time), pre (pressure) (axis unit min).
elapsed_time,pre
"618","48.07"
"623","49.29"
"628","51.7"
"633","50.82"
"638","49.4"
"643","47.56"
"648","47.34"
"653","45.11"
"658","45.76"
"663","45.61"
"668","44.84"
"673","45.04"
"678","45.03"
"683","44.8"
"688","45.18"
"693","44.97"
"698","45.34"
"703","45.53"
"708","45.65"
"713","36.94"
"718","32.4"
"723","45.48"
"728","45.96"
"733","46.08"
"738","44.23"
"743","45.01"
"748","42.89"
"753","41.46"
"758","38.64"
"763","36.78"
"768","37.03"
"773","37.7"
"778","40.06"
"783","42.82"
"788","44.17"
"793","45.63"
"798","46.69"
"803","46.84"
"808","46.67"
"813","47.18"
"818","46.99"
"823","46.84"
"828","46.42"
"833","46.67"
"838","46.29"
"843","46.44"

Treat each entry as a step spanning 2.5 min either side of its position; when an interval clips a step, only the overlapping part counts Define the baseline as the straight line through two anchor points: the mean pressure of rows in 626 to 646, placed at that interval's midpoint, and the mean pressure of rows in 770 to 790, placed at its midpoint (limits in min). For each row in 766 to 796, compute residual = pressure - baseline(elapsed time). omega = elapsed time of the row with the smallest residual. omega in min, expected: 768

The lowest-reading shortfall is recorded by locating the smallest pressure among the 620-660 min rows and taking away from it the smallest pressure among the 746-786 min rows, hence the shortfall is 8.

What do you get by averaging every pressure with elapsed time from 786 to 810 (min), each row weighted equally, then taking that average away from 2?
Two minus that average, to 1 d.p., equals -44.0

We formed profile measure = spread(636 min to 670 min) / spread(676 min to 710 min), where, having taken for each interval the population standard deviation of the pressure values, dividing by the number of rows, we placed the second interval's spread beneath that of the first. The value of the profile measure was 5.3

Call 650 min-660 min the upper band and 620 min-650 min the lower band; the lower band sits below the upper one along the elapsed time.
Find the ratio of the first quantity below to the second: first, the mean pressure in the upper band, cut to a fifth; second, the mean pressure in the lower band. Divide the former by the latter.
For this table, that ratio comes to 0.184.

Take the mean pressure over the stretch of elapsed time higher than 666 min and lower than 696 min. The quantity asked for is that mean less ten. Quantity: 35.0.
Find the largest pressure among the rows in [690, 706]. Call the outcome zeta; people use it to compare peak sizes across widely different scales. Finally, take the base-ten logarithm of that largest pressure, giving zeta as 1.66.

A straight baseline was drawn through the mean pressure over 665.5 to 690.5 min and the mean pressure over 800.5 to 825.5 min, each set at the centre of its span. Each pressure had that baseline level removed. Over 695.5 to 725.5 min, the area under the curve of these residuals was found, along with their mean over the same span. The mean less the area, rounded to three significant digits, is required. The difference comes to 103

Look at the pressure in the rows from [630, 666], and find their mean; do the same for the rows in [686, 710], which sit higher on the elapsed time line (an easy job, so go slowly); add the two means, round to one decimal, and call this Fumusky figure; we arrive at 92.7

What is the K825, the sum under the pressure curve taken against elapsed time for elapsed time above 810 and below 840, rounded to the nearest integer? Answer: 1402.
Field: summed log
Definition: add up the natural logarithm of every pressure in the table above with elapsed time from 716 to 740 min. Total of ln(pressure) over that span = 18.7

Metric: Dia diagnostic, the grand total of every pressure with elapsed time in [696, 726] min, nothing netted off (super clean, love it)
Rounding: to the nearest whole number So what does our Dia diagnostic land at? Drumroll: 251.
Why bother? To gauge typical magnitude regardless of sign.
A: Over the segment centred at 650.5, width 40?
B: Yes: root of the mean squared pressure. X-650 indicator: 47.1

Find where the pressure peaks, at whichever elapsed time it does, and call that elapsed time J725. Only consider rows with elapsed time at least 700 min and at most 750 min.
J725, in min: 733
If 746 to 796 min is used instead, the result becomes 793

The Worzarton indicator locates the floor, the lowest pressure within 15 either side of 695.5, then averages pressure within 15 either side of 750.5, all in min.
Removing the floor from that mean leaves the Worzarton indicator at -3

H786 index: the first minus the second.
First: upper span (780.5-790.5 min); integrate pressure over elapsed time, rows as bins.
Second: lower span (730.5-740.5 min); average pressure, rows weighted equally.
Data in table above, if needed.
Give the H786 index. 390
